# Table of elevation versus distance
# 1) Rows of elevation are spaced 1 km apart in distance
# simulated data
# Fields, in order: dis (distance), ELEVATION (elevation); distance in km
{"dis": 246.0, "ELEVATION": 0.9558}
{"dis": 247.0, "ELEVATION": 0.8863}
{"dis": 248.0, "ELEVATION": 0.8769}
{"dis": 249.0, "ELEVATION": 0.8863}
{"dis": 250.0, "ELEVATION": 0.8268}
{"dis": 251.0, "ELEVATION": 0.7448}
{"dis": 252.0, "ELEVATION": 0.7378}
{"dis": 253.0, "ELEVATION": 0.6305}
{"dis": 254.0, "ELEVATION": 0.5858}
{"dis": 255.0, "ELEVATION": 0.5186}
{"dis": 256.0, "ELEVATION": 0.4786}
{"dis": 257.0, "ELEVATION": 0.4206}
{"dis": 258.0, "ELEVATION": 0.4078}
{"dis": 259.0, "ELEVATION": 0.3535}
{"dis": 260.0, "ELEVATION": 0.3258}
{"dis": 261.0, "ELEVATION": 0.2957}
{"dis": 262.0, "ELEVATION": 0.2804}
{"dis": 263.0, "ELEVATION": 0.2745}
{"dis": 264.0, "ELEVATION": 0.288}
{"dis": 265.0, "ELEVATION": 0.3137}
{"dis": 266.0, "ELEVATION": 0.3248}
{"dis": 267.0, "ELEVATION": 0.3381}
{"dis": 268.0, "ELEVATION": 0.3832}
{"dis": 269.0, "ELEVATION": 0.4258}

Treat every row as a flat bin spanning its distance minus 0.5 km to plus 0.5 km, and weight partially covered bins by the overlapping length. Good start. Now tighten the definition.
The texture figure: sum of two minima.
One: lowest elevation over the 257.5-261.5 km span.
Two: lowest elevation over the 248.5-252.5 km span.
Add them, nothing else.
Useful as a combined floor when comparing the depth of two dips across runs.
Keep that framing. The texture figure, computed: 1.0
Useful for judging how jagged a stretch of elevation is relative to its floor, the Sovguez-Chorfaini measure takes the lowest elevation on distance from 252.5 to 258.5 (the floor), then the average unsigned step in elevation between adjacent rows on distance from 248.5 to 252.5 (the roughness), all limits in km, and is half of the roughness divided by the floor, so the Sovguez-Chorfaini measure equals 0.061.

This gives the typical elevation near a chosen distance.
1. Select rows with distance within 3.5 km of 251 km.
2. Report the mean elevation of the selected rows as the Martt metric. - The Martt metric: 0.76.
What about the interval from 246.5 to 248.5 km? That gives 0.88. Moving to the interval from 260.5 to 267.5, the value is 0.30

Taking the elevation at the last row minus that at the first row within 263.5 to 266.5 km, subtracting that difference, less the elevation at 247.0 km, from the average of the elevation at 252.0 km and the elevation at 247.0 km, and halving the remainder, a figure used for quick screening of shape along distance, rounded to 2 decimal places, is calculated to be 0.83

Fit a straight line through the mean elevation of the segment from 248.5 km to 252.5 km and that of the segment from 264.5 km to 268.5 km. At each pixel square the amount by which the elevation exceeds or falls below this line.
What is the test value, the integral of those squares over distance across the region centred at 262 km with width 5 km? 0.16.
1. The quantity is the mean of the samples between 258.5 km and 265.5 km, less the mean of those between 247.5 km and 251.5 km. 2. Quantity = -0.53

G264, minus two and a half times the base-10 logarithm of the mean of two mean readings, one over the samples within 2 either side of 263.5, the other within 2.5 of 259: 1.2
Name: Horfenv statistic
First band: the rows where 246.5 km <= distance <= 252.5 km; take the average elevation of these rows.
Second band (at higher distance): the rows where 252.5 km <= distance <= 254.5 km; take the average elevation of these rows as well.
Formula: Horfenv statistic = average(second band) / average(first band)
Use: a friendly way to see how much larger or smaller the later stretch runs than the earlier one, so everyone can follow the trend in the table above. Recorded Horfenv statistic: 0.74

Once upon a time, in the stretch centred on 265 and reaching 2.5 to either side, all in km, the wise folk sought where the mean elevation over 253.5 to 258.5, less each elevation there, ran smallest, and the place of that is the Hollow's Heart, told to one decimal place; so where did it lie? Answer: 267.0 km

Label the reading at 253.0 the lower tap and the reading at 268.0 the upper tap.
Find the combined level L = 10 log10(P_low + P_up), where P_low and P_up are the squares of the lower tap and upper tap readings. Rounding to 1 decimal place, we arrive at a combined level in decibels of -2.6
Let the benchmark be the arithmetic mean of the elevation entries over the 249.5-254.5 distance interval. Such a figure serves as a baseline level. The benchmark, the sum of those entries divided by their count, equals 0.71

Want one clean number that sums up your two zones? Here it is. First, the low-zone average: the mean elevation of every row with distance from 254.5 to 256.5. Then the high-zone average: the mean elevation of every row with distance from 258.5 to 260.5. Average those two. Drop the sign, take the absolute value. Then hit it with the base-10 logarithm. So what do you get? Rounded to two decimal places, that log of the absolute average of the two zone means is -0.38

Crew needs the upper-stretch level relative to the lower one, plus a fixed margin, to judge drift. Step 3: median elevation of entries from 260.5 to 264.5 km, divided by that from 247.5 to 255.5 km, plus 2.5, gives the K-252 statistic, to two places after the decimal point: 2.88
